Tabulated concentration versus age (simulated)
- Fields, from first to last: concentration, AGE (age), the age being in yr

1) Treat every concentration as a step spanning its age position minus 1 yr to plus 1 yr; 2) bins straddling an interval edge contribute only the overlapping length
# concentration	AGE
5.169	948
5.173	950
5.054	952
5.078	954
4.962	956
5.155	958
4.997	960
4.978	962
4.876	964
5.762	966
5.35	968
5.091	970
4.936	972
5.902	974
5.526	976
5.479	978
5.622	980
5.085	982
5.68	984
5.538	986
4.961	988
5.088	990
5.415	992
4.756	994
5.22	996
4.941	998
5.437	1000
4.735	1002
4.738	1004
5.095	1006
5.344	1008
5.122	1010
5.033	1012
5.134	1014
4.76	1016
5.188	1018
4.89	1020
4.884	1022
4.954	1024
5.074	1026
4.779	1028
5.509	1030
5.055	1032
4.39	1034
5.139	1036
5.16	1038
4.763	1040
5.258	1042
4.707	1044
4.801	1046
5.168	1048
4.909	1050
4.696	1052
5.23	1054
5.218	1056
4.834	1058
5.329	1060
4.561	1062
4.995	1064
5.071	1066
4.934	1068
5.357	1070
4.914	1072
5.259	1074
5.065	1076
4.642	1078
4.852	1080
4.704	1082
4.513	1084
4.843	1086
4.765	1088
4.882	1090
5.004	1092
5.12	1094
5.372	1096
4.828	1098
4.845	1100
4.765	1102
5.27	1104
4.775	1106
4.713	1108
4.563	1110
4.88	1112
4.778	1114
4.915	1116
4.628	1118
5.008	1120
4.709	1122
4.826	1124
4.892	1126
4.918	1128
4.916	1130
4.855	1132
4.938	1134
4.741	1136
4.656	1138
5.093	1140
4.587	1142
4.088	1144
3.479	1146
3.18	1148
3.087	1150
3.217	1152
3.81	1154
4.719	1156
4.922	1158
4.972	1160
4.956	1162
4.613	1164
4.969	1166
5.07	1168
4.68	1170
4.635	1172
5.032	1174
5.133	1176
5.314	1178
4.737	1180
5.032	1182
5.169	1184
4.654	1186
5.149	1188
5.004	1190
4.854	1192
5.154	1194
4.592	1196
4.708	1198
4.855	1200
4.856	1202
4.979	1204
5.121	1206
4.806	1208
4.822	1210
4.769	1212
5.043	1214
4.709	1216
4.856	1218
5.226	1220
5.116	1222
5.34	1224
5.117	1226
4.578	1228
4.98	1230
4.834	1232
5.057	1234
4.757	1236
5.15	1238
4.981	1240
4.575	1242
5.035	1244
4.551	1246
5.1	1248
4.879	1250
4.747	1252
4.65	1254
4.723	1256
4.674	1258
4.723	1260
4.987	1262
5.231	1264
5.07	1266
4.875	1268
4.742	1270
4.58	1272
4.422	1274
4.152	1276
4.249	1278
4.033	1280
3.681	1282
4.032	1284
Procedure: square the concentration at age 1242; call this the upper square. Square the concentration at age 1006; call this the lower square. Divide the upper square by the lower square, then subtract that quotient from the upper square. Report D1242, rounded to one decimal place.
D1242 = 20.1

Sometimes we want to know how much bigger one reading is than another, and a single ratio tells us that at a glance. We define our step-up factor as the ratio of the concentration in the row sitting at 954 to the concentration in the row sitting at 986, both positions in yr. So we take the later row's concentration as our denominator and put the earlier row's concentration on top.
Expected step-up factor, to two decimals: 0.92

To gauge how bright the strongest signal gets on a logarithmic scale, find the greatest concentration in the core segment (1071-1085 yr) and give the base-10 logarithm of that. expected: 0.721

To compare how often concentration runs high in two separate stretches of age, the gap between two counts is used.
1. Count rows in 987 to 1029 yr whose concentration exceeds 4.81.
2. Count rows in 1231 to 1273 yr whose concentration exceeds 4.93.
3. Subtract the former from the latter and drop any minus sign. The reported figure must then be 8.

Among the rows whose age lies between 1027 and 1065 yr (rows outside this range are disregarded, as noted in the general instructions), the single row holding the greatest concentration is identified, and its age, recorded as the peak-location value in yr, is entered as 1030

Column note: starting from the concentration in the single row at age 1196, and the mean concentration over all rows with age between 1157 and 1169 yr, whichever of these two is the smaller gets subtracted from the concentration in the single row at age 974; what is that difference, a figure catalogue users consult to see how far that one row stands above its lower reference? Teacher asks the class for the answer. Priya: 1.3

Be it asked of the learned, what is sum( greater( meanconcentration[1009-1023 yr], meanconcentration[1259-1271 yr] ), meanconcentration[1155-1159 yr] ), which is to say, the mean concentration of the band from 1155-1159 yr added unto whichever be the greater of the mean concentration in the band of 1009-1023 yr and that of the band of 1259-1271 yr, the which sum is 9.8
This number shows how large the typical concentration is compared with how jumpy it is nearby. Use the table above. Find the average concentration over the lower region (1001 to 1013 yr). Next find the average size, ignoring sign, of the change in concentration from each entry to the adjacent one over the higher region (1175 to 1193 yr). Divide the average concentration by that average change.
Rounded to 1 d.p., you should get 16.1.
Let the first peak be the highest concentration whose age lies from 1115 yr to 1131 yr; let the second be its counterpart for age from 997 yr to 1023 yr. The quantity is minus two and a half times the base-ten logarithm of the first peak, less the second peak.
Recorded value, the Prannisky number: -7.19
